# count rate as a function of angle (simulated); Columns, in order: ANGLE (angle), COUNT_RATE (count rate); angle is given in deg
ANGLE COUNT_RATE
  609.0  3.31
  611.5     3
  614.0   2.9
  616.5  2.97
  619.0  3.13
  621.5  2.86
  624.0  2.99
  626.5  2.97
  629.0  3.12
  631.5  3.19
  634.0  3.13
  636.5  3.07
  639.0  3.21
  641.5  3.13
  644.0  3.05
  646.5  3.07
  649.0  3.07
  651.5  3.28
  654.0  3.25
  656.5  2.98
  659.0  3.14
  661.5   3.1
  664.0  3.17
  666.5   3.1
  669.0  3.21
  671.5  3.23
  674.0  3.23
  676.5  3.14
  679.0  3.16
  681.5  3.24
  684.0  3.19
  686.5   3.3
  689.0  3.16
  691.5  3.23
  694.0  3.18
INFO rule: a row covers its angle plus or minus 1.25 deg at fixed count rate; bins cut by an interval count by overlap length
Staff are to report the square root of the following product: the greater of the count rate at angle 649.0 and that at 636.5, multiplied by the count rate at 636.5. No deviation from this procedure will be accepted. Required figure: 3.07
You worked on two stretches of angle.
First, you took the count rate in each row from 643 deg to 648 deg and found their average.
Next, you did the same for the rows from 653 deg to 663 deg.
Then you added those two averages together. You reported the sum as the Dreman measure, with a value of 6.18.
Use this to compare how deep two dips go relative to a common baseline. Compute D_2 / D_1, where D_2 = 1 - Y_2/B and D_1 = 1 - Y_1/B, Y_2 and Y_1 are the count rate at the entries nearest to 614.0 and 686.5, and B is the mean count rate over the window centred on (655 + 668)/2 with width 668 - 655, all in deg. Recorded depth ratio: -1.0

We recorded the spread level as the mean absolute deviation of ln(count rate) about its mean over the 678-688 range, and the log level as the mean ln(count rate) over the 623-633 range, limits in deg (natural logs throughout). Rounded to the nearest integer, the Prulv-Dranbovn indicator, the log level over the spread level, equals 76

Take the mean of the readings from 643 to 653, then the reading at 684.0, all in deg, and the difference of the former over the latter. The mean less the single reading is -0.07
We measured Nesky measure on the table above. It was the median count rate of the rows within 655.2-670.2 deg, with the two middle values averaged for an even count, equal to 3.12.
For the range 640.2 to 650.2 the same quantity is 3.07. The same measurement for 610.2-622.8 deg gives 2.97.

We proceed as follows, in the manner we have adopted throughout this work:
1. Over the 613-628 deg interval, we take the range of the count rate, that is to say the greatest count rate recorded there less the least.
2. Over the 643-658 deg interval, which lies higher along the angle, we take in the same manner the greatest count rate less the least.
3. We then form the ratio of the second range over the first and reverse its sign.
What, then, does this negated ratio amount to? -1.1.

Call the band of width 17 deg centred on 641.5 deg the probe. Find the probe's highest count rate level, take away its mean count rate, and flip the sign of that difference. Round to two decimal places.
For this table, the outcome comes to -0.11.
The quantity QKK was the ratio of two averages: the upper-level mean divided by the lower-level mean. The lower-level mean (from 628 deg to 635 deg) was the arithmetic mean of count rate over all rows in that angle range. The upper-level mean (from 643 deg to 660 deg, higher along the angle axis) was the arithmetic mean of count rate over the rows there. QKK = 0.99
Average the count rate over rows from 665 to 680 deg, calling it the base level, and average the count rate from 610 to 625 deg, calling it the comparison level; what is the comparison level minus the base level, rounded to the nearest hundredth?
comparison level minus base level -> -0.20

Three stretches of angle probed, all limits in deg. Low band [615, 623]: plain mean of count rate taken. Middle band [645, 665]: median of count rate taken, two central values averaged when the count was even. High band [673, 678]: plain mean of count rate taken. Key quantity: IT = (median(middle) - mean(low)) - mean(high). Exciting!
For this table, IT -3.05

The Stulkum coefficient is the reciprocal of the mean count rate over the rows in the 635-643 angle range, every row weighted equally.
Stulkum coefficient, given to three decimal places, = 0.319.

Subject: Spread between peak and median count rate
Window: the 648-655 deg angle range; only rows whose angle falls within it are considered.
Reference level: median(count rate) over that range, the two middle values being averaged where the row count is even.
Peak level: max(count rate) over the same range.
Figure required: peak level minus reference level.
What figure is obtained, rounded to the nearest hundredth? 0.03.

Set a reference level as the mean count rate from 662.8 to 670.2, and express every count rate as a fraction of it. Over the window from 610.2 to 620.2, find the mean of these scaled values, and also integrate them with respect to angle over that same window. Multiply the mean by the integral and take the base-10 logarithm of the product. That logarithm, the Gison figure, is 1.0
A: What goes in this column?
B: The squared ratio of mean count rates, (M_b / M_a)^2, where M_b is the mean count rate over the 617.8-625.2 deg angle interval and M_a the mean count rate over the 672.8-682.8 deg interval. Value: 0.88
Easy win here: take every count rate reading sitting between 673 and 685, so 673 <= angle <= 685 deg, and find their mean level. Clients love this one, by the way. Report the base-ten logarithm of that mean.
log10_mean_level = 0.504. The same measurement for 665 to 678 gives 0.503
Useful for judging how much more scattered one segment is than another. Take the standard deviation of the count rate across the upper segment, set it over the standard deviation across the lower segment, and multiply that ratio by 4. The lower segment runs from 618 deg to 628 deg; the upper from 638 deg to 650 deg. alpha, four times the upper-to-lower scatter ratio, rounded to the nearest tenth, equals 2.4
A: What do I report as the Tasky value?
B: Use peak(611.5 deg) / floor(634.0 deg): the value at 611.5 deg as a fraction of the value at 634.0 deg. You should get 0.96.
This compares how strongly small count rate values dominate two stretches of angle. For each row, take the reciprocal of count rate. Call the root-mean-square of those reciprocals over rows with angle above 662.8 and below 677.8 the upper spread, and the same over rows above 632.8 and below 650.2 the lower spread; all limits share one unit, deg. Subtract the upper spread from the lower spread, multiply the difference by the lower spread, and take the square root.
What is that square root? 0.050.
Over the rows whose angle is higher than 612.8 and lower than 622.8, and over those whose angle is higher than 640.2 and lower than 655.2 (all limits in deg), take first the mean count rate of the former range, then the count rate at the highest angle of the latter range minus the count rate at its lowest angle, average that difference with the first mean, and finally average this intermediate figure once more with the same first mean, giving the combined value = 2.25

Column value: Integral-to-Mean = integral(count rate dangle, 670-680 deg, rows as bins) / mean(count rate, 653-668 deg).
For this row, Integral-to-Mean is 10.2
